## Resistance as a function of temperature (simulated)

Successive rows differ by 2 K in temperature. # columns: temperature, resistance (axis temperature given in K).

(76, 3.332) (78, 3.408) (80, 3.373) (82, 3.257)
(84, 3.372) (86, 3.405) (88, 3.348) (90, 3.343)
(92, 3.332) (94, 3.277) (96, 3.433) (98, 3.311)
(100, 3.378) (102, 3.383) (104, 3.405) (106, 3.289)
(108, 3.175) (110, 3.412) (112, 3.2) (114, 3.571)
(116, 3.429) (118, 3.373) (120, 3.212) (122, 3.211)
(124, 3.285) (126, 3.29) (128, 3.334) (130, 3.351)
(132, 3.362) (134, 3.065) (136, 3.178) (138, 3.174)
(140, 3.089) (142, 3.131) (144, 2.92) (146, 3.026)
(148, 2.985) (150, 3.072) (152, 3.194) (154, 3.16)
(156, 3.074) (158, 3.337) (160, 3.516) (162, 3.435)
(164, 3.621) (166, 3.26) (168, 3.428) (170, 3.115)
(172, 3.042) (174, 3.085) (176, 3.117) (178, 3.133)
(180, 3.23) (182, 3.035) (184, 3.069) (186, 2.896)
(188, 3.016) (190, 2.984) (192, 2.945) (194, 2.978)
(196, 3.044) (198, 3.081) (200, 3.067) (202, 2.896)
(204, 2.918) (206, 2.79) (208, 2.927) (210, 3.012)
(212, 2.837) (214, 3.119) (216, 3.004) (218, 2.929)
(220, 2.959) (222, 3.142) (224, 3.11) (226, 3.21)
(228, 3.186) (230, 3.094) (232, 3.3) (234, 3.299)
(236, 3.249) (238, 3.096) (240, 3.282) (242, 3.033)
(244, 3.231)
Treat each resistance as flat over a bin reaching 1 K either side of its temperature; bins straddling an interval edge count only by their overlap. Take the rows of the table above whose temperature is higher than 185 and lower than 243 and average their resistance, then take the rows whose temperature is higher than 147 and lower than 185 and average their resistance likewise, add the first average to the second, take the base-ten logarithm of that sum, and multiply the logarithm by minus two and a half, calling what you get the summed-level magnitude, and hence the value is -1.99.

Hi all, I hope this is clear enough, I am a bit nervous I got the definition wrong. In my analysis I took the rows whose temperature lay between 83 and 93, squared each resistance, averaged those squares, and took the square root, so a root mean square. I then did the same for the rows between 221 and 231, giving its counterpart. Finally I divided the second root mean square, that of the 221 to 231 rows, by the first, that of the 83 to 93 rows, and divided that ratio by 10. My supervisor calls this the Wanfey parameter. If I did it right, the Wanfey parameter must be 0.0937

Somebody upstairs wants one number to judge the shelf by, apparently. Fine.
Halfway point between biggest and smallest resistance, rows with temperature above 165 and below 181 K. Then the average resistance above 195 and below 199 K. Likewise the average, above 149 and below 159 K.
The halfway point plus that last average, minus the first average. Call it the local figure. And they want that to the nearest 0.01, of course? 3.34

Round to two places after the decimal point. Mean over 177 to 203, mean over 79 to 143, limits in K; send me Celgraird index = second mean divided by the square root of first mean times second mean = 1.04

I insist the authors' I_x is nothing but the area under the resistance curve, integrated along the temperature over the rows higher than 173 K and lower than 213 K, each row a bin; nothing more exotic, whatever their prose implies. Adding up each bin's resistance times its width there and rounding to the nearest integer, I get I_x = 120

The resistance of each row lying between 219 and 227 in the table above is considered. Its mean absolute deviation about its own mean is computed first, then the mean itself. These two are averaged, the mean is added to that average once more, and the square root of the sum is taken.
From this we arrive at 2.17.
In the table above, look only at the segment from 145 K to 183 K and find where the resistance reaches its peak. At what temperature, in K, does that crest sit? 164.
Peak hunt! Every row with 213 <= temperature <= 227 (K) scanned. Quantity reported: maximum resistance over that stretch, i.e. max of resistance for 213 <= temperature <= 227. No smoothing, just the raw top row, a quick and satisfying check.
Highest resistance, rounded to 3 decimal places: 3.210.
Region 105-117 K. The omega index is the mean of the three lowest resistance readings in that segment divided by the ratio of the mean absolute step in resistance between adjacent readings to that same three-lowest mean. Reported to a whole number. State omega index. 48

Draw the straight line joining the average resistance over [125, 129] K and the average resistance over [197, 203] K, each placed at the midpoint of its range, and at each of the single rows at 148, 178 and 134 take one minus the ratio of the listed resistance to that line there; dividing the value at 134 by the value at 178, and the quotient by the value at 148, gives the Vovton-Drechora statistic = -96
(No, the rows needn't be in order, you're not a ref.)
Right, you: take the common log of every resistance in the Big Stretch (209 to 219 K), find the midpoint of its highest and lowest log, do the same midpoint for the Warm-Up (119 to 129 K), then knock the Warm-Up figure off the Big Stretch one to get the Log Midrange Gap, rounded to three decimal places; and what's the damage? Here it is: -0.041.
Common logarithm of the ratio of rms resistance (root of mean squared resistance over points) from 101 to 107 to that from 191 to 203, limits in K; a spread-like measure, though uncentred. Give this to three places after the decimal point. 0.049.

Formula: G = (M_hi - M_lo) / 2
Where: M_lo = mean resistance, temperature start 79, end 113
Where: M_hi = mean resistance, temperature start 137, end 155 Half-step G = -0.13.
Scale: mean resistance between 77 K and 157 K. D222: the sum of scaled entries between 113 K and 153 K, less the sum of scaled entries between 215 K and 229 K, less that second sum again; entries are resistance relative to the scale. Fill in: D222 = 6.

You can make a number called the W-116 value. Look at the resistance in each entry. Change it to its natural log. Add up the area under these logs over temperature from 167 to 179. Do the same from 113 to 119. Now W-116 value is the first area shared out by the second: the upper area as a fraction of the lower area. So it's 1.9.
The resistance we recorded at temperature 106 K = 3.289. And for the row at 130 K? 3.351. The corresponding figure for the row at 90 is 3.343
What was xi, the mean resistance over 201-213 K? 2.90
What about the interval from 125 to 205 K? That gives 3.14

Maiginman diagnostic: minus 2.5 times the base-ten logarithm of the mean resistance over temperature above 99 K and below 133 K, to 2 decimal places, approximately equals -1.31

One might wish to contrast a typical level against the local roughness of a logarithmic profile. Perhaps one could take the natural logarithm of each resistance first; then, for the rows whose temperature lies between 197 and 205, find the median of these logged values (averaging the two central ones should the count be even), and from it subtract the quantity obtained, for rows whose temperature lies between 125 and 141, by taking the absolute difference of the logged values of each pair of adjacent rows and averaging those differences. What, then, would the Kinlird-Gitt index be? 1.07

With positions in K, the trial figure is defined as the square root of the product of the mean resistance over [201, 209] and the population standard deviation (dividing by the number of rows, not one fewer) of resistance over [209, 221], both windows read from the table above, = 0.50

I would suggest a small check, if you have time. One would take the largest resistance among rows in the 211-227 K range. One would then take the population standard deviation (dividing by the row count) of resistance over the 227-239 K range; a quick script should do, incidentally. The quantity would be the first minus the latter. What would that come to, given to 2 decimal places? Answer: 3.12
